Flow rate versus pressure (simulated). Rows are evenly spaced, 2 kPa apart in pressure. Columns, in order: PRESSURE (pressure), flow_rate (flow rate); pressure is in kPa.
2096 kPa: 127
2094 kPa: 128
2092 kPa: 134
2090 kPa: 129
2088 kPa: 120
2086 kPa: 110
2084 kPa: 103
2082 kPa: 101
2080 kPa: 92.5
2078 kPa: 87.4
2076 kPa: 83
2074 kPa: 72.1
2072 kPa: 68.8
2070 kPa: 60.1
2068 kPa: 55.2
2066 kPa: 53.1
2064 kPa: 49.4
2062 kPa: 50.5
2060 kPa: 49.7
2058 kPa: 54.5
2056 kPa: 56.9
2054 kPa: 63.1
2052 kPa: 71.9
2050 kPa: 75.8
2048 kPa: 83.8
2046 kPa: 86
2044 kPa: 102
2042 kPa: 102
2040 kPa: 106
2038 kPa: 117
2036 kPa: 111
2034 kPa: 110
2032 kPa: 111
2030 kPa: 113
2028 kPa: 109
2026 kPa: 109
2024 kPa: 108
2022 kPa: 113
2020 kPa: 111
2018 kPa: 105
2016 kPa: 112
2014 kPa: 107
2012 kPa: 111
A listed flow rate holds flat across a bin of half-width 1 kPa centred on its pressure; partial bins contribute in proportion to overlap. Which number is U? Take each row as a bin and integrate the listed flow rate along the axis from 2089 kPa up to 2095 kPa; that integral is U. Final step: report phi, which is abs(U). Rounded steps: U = 782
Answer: 782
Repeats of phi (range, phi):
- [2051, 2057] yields 384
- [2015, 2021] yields 656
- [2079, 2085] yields 593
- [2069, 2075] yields 402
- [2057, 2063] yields 309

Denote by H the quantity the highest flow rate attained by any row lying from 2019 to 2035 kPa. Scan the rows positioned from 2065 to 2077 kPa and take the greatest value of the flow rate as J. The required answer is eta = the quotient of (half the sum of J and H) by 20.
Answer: 4.9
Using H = 113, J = 83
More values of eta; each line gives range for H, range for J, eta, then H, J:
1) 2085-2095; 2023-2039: 6.3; 134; 117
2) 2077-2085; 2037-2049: 5.5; 103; 117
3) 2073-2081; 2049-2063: 4.2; 92.5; 75.8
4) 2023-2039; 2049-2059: 4.8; 117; 75.8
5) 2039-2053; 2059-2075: 4.5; 106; 72.1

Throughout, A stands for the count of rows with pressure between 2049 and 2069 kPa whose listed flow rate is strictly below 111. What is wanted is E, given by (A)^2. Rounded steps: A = 10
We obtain 100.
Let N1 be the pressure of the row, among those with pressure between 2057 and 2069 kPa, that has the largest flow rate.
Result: 2068 kPa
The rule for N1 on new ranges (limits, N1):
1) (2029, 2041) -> 2038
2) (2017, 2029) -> 2022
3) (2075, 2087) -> 2086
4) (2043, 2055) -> 2044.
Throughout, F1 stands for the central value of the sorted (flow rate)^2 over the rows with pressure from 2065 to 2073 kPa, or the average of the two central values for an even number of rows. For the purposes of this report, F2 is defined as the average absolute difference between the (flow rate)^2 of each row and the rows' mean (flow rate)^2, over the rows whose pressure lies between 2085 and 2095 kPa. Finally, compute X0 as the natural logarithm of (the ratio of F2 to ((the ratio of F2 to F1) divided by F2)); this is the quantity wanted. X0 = 15.6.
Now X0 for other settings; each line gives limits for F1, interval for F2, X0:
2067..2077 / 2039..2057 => 16.2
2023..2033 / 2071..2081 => 16.6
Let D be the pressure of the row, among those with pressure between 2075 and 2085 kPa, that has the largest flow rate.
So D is 2084 kPa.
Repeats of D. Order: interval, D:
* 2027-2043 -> 2038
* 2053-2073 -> 2072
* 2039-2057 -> 2040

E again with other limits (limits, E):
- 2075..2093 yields 36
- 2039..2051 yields 36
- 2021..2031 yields 9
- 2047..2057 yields 25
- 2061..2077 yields 64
